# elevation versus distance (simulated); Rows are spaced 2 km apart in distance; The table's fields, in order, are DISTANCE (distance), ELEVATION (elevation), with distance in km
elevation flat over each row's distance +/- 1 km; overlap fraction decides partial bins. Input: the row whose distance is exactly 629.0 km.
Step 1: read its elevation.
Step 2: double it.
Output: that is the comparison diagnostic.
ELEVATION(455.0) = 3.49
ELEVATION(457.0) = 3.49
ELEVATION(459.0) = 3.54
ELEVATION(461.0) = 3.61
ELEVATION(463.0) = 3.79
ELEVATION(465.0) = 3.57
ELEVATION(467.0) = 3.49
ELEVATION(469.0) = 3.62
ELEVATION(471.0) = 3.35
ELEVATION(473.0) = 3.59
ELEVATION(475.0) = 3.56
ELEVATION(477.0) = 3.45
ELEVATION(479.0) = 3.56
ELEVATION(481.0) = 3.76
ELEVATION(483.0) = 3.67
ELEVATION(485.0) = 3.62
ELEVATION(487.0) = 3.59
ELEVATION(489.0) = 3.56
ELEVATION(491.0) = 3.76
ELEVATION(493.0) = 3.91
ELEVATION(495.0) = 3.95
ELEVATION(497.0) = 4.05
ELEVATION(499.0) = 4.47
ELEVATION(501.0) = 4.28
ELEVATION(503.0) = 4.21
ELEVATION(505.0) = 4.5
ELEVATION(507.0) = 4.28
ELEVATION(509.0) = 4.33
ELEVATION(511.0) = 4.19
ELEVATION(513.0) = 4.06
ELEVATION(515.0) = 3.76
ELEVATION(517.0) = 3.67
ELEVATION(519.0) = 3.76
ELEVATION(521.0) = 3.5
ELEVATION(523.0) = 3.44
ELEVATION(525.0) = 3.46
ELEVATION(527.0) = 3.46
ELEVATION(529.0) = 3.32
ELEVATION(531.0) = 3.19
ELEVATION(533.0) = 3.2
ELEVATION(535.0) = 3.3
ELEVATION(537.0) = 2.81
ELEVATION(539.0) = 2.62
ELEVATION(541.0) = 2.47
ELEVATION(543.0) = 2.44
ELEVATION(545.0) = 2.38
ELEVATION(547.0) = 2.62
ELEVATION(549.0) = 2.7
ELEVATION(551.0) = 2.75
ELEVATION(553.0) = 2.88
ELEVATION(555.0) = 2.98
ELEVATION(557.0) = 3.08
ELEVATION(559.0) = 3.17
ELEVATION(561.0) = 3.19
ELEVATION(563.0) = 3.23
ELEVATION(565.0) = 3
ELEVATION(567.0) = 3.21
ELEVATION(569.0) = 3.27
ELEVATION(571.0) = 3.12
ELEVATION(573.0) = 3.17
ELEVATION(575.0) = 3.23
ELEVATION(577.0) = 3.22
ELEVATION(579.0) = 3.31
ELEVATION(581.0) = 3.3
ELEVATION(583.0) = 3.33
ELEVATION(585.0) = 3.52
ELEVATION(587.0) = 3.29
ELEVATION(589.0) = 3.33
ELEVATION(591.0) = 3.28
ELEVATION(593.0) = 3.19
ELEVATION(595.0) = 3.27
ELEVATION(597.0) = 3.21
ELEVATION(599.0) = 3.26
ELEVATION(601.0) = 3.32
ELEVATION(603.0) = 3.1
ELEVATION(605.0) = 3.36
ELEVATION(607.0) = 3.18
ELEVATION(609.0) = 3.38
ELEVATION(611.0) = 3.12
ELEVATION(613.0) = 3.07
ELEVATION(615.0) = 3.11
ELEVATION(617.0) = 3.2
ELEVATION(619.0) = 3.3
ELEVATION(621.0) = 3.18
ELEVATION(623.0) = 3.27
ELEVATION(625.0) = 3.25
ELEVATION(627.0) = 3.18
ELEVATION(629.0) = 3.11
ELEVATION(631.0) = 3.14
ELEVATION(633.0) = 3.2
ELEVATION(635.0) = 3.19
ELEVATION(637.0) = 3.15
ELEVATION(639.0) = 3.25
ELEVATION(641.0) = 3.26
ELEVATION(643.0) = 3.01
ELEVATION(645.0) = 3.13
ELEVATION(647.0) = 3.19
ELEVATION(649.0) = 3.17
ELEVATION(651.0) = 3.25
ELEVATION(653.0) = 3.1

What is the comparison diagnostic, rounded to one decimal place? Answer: 6.2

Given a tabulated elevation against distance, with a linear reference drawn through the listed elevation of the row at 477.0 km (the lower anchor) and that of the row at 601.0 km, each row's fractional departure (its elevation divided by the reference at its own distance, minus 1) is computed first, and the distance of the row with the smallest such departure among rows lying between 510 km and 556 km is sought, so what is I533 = 545.0 km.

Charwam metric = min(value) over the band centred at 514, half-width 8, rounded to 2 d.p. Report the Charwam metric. 3.50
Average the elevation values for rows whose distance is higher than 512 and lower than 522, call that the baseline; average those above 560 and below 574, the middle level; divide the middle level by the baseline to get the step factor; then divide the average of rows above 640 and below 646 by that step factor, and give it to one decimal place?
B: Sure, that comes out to 3.7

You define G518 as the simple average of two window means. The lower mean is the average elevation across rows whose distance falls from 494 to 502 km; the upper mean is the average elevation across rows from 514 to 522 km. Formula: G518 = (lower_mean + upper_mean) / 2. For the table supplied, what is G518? 3.93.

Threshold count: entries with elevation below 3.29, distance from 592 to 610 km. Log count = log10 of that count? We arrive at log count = 0.778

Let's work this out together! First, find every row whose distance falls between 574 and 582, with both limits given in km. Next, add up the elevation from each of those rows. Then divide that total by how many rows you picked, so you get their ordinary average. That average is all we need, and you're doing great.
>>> 3.3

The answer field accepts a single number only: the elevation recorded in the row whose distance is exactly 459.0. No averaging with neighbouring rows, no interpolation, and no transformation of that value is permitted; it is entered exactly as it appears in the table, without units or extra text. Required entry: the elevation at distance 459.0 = 3.54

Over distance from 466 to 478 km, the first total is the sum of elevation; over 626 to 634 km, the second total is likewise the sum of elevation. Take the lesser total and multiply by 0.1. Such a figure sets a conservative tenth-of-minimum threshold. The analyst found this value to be 1.3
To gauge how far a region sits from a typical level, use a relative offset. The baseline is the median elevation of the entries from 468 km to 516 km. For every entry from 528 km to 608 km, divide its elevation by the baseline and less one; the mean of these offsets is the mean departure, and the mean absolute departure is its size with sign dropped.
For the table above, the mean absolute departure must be 0.177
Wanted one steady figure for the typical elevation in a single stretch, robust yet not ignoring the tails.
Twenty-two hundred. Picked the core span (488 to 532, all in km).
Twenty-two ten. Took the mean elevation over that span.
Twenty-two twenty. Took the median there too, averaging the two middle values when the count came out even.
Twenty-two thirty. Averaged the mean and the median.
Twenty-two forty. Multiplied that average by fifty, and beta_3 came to 193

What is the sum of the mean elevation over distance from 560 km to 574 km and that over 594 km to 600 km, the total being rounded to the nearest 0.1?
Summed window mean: 6.4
